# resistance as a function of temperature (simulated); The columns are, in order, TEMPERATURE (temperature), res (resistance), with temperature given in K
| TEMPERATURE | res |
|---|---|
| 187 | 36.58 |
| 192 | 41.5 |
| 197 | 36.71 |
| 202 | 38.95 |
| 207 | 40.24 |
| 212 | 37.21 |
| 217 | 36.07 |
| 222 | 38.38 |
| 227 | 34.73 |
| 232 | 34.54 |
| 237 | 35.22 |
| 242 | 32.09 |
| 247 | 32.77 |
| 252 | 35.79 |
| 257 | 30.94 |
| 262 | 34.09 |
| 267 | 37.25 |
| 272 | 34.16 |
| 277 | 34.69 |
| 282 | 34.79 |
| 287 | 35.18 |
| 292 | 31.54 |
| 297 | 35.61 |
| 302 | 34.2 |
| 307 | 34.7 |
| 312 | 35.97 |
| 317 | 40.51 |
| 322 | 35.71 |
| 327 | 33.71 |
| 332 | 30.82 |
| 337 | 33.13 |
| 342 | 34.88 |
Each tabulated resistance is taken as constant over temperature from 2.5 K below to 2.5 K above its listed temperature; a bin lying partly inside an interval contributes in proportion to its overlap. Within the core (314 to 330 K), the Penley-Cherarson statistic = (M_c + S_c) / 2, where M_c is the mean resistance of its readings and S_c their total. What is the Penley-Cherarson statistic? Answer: 73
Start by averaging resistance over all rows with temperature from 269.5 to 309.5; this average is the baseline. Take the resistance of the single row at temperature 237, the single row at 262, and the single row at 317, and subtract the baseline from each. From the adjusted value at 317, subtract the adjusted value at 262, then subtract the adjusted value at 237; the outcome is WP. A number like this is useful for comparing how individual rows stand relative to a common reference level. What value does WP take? 5.6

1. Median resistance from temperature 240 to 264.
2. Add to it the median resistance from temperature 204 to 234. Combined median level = 69.4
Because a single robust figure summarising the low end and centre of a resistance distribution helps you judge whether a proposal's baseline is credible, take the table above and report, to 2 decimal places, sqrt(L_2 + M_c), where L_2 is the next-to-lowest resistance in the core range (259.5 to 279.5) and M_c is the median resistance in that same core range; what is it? 8.28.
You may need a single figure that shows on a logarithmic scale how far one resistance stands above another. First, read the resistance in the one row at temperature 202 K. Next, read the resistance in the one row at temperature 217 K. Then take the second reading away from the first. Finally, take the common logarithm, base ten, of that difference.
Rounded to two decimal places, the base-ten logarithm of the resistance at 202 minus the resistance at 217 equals 0.46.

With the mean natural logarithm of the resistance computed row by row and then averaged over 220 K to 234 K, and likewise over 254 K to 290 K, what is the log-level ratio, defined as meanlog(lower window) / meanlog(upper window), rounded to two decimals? 1.01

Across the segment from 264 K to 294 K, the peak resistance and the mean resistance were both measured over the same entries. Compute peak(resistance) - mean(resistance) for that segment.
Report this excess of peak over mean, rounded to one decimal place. 2.6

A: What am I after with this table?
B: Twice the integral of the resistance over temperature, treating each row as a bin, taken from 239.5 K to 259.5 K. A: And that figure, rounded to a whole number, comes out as 1316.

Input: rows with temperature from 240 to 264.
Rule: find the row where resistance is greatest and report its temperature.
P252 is 252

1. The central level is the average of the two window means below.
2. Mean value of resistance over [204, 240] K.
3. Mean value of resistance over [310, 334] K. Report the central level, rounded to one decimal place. 36.0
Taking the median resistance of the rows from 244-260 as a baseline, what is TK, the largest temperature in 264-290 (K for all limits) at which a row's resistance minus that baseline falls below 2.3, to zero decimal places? 282 K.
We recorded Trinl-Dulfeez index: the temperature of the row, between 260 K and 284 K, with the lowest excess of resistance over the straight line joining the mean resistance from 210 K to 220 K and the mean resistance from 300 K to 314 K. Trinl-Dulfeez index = 262 K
